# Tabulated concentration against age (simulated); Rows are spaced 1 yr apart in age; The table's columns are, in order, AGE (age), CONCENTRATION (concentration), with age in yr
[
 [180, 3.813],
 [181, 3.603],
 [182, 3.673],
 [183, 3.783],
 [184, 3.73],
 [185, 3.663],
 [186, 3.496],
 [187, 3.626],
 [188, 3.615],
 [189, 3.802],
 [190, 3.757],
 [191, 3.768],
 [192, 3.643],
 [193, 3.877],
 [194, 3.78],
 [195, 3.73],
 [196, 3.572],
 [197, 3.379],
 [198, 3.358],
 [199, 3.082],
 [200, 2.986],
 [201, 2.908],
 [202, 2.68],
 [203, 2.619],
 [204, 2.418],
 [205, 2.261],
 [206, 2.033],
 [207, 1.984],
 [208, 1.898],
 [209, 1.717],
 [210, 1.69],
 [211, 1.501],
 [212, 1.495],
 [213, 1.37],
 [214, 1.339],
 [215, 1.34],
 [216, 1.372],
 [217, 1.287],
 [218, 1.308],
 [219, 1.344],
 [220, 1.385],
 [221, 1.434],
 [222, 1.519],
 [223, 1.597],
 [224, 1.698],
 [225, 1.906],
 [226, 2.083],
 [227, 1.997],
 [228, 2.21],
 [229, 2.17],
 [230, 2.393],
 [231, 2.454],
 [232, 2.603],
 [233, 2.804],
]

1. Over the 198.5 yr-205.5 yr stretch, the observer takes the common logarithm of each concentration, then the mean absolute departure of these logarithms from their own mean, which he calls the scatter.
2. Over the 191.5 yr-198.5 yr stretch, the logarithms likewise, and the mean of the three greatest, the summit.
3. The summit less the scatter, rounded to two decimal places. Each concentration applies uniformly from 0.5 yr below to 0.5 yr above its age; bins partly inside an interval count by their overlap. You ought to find 0.54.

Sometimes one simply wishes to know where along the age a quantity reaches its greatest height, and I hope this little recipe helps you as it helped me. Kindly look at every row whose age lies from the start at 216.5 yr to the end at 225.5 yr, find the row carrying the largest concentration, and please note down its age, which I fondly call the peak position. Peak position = 225 yr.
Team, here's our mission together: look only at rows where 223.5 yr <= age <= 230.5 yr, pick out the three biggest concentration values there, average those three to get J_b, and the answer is 2.3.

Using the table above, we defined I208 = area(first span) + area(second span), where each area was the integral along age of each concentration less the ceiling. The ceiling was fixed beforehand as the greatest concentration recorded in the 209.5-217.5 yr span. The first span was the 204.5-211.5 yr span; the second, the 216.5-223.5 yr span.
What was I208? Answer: -1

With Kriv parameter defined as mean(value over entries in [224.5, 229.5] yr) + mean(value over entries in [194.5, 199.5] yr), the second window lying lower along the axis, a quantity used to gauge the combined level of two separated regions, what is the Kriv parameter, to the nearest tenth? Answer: 5.5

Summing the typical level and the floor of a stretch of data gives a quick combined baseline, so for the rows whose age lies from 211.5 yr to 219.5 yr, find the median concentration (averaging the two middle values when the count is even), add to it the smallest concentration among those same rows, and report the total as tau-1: 2.6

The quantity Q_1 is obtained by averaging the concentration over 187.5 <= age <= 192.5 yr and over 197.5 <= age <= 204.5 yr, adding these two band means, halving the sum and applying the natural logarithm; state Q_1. 1.19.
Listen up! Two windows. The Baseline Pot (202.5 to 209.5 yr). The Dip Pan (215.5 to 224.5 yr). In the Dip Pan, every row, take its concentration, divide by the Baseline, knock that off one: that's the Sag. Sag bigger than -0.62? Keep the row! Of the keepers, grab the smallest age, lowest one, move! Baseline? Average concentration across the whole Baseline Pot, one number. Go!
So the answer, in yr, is 216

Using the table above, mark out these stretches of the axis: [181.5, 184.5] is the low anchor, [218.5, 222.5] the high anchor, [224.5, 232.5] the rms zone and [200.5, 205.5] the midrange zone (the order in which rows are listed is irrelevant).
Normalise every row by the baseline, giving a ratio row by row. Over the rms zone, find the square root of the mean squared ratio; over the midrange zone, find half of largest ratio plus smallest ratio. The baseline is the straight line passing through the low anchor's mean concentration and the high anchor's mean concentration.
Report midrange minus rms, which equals -1.5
